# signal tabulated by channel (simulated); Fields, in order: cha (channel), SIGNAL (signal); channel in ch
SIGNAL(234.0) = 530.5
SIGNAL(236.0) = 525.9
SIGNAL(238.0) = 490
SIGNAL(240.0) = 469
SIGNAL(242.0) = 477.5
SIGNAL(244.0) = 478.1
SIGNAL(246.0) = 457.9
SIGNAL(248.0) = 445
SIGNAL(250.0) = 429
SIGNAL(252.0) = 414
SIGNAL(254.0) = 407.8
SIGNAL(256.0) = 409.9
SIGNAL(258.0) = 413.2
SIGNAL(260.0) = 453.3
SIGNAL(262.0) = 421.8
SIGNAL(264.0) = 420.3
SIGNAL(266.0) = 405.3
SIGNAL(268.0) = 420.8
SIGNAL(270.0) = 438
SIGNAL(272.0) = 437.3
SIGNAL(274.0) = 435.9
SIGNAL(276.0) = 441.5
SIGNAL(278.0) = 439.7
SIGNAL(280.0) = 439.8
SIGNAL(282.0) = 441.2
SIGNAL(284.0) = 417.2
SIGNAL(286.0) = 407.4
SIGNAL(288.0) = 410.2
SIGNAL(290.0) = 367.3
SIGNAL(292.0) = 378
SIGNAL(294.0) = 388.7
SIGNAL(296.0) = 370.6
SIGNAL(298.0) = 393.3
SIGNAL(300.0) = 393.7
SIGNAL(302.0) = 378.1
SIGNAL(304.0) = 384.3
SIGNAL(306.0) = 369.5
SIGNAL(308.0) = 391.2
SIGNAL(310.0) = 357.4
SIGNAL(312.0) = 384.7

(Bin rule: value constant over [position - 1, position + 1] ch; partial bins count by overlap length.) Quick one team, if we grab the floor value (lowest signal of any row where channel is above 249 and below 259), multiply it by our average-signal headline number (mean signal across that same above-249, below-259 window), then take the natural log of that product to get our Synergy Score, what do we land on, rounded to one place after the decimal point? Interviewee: 12.0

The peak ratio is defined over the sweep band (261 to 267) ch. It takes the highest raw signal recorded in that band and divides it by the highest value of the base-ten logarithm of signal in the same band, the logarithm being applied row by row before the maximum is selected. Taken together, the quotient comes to 161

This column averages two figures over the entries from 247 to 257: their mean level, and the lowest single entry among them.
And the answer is 414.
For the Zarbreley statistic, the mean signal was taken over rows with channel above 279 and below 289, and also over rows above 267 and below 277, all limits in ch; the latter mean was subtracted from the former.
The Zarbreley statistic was -12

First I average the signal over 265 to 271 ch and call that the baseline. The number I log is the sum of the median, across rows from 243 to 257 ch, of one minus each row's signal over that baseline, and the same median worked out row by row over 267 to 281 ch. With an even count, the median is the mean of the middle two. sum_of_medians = -0.06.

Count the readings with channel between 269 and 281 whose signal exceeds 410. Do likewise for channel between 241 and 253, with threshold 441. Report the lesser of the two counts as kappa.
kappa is 4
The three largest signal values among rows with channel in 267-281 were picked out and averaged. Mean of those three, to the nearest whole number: 440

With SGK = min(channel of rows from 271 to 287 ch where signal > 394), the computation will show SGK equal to 272.0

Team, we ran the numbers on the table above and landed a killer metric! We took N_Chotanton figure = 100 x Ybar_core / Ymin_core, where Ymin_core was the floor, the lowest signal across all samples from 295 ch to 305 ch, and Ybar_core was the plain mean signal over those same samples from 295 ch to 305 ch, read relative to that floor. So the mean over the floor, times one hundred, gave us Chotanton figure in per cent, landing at 104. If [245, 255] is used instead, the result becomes 106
